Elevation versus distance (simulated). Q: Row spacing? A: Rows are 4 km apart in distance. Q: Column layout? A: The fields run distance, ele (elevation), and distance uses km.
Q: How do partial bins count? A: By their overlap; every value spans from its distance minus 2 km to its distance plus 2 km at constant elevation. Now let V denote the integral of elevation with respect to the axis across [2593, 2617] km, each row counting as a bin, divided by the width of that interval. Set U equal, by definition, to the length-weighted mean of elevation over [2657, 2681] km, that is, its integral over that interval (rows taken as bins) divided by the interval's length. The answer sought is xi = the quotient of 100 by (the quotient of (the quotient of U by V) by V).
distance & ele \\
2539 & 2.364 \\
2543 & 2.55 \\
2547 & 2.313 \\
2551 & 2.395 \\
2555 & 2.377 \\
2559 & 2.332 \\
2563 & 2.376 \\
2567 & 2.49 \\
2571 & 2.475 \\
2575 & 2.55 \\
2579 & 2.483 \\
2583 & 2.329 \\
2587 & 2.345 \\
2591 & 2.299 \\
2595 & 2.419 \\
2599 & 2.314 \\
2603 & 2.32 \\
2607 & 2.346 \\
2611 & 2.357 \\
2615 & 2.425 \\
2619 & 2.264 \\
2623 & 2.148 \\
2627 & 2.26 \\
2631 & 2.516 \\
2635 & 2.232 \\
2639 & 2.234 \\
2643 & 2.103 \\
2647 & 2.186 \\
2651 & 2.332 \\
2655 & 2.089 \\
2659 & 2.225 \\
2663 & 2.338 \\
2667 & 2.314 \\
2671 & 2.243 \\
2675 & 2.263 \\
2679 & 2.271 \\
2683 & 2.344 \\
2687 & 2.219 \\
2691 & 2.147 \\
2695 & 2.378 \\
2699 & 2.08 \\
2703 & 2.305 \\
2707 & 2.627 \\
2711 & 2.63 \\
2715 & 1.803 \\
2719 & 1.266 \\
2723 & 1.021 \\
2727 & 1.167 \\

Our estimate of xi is 245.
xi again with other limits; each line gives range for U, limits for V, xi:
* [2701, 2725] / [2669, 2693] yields 260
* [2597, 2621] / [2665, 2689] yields 222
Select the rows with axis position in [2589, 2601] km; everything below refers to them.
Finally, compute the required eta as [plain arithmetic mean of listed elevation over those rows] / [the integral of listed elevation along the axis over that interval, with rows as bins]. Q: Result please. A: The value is 0.08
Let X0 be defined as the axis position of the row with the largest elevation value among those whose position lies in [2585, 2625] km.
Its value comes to 2615 km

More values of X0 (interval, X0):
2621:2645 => 2631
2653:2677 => 2663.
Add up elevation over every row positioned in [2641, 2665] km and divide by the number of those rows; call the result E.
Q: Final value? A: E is 2.21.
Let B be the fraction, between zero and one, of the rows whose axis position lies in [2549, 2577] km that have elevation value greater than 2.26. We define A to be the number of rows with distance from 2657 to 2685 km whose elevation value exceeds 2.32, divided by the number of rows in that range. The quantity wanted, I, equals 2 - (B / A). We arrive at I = -1.5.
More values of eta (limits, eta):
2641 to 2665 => 0.04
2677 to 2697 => 0.05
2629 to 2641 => 0.08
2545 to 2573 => 0.04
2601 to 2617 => 0.06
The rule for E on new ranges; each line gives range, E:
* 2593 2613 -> 2.35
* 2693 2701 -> 2.23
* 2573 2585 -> 2.45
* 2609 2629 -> 2.29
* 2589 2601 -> 2.34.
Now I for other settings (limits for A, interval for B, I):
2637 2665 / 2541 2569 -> -1.5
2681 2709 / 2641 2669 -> 1.0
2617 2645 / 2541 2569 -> -5.0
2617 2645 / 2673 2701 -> -2.0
